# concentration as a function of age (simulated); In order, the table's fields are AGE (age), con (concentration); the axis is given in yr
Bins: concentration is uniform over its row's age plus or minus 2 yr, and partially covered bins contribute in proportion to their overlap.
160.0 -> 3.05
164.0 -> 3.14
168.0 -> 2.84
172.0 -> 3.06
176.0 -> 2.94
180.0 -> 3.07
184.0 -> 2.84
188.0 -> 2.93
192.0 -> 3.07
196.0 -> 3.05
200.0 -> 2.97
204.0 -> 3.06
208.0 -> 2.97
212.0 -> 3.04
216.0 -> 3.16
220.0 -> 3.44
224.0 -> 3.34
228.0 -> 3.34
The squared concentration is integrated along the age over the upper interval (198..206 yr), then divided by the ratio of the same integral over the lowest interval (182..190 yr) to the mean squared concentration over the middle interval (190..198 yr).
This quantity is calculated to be 10.2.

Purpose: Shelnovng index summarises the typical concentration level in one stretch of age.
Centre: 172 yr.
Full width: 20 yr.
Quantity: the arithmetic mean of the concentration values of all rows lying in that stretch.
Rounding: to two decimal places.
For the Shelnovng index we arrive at 3.01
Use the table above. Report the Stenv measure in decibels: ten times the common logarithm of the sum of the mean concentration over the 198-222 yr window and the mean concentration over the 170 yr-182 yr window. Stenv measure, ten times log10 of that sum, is 7.87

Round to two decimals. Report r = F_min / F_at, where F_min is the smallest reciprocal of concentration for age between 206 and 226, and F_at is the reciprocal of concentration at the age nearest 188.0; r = 0.85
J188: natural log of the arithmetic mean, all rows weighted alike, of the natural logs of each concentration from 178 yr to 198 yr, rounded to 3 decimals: 0.091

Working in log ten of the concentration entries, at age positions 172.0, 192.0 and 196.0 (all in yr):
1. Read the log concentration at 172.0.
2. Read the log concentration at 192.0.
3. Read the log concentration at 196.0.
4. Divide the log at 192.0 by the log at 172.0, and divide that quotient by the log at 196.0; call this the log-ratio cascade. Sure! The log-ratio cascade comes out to 2.07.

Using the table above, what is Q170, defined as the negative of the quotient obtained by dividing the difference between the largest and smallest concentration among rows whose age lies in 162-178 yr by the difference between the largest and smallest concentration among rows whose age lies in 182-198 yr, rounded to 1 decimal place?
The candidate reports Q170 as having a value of -1.3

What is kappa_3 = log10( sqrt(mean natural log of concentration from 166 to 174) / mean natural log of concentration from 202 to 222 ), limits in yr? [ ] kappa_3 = -0.040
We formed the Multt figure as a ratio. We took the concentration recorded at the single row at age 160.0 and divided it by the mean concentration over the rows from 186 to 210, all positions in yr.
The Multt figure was 1.01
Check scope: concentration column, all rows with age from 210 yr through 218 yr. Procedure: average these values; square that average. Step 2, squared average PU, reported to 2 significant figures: 9.6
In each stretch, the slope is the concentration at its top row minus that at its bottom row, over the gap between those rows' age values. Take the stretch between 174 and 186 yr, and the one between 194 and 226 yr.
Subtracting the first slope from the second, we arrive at 0.023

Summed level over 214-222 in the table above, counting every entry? 6.60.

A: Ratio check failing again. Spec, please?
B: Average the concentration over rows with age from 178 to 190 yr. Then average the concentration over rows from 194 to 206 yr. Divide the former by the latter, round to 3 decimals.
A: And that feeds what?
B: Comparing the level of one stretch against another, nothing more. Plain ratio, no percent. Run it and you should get 0.974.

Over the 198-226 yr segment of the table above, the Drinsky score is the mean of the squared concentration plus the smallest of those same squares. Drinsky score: 18.7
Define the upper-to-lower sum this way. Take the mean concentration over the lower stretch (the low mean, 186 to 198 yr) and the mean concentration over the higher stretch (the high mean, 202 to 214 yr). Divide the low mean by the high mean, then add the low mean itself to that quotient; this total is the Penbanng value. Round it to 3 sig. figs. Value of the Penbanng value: 4.01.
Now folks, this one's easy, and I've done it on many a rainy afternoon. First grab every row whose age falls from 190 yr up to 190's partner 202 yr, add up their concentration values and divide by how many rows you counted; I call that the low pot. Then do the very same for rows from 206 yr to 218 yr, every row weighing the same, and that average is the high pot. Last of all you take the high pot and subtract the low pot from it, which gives 0.03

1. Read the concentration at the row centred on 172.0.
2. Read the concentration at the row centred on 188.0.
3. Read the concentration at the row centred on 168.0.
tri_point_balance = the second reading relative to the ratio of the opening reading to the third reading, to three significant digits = 2.72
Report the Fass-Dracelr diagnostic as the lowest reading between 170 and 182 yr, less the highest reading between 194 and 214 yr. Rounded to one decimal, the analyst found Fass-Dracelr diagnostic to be -0.1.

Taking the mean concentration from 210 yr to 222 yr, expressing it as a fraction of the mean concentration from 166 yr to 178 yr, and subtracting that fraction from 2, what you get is 0.91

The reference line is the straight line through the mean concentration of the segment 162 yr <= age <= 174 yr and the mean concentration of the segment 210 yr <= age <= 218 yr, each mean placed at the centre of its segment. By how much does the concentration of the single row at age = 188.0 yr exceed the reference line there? -0.12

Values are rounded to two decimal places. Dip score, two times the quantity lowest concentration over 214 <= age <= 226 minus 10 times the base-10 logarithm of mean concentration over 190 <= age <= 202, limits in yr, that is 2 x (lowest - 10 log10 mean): -3.31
